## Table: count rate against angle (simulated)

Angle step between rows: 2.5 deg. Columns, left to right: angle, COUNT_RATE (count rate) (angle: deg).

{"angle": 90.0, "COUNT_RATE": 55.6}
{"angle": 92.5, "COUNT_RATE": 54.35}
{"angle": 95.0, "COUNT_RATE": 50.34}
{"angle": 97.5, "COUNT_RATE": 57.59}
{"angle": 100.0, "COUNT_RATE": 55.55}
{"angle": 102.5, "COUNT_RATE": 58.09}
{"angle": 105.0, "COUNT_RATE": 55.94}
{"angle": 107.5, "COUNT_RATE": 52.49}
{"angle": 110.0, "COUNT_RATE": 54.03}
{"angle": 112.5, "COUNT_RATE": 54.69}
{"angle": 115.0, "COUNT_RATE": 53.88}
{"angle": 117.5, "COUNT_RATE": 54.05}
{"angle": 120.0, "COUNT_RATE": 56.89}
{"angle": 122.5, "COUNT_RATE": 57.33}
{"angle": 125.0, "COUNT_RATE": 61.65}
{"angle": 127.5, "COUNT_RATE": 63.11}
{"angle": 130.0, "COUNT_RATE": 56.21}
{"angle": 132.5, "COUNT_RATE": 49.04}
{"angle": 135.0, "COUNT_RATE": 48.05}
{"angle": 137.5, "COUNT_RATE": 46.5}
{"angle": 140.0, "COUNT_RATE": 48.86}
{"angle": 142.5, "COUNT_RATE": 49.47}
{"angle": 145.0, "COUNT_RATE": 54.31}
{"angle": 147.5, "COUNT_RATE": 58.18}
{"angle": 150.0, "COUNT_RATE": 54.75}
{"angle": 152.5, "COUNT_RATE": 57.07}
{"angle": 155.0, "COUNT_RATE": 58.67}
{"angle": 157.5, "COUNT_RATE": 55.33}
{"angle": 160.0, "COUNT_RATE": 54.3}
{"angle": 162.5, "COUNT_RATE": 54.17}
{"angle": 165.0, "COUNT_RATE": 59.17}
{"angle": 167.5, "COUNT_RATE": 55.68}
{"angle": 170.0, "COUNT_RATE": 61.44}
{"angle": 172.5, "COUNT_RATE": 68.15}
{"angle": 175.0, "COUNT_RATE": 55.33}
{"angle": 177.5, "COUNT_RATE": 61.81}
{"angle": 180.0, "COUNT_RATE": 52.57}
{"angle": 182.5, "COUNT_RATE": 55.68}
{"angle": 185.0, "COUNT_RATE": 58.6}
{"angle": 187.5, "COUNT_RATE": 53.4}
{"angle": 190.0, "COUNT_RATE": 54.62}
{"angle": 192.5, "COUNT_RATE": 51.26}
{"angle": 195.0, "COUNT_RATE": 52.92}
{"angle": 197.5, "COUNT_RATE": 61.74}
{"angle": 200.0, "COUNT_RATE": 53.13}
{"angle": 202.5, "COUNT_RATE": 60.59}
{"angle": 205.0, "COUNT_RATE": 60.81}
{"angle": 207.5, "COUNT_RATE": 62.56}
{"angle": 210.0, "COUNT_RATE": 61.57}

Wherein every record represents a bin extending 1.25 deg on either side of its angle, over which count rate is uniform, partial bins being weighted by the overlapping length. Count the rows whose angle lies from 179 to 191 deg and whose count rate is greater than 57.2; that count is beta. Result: 1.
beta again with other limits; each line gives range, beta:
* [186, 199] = 1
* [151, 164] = 1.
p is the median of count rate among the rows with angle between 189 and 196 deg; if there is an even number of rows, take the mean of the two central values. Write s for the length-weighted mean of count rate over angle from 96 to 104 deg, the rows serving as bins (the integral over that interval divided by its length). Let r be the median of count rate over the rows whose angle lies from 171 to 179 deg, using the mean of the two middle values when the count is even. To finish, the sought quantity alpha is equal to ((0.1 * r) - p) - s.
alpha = -104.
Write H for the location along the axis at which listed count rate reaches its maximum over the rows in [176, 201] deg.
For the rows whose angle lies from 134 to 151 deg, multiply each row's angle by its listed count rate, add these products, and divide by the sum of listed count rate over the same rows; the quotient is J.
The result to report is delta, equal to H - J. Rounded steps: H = 177.5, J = 142.8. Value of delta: 34.7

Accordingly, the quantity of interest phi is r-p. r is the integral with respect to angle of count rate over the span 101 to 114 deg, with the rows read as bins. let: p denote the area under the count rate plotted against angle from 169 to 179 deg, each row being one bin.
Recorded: 101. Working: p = 615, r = 715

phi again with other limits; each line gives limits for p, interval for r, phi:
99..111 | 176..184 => -209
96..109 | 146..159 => 12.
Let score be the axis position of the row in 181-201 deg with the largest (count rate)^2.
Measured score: 197.5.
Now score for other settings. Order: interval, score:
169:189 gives 172.5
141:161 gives 155.0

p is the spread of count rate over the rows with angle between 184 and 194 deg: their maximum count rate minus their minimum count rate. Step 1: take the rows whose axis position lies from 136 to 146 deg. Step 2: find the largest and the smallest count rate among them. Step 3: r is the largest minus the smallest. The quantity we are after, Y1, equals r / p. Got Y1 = 1.1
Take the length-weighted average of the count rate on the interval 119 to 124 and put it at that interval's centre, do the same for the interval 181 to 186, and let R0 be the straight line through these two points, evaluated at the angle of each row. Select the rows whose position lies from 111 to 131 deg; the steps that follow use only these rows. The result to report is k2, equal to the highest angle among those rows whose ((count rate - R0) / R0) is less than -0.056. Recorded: 117.5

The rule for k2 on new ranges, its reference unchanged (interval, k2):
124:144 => 142.5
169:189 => 187.5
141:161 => 142.5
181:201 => 200.0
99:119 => 117.5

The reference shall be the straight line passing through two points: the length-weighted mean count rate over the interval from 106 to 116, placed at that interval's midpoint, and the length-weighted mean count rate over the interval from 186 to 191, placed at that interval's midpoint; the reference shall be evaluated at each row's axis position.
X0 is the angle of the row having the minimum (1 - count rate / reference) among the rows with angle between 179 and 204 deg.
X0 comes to 197.5 deg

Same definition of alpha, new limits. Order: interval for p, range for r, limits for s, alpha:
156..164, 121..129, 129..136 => -99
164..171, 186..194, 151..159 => -111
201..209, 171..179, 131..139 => -103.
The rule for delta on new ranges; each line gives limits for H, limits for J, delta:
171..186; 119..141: 43.0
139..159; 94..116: 50.0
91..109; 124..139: -28.3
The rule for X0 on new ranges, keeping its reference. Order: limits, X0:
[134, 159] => 155.0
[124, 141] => 127.5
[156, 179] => 172.5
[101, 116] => 102.5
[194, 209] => 207.5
